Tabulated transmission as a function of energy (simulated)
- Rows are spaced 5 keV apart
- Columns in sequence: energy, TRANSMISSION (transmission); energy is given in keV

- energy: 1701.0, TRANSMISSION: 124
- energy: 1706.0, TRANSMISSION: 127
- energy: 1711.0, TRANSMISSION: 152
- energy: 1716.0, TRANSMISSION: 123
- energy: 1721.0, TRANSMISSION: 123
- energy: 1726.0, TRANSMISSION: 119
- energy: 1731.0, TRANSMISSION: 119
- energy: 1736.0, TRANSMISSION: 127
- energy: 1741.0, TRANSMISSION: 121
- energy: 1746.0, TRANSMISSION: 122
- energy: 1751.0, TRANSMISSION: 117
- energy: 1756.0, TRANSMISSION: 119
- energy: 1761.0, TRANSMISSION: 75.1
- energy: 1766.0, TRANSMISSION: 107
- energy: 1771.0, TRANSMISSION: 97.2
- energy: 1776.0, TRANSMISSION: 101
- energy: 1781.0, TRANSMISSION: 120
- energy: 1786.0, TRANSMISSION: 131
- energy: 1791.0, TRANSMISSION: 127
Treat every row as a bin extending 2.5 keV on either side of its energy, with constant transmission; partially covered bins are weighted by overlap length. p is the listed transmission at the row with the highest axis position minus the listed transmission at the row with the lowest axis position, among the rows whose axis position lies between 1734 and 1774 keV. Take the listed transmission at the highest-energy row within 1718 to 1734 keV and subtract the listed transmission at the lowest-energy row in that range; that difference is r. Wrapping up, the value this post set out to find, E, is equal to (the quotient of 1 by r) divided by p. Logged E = 0.008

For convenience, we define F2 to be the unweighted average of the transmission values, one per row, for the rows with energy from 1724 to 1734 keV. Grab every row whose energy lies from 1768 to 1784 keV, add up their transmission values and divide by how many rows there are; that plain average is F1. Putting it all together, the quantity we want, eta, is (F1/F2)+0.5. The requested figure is 1.39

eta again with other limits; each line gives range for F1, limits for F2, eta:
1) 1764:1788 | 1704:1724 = 1.35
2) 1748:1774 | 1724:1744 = 1.35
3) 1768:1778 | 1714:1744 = 1.31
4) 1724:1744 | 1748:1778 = 1.68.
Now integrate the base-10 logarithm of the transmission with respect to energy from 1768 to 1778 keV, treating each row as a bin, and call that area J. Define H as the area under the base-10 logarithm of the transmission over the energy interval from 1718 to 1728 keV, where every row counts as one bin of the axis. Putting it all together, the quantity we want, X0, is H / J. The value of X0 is 1.04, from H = 20.8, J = 20.0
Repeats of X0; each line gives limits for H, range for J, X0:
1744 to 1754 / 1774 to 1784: 1.01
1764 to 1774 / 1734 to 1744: 0.96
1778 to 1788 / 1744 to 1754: 1.01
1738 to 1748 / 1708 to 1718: 0.98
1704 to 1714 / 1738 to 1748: 1.03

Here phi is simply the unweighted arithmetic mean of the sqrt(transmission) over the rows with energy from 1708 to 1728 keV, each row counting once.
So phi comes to 11.4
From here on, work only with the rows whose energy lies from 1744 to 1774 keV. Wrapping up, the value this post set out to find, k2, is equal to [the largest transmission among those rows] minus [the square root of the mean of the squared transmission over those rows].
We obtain 15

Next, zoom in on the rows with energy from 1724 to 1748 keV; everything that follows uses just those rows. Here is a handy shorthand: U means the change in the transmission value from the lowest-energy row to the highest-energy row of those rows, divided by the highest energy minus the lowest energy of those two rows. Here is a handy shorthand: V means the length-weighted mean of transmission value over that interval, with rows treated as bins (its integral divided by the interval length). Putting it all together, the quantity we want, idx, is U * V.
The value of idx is 18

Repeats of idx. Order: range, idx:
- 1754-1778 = -89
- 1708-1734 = -210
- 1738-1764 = -255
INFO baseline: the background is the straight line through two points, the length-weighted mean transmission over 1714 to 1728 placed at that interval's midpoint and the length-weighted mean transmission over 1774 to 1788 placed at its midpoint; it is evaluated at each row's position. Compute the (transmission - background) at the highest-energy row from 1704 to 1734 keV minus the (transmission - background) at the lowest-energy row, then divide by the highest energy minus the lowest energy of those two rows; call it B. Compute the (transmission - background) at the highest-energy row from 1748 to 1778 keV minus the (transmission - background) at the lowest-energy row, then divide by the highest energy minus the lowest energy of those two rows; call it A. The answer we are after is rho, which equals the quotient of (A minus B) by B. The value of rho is 1.3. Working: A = -0.6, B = -0.2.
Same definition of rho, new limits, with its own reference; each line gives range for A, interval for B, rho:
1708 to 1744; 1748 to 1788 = -3.0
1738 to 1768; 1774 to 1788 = -1.2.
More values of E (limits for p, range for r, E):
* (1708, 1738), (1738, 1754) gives 0.010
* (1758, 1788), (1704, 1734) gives -0.002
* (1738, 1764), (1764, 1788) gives -0.001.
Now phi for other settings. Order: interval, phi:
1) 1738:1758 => 10.9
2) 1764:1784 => 10.3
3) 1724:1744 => 11.0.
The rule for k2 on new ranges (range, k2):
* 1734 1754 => 5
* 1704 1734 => 24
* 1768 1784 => 13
